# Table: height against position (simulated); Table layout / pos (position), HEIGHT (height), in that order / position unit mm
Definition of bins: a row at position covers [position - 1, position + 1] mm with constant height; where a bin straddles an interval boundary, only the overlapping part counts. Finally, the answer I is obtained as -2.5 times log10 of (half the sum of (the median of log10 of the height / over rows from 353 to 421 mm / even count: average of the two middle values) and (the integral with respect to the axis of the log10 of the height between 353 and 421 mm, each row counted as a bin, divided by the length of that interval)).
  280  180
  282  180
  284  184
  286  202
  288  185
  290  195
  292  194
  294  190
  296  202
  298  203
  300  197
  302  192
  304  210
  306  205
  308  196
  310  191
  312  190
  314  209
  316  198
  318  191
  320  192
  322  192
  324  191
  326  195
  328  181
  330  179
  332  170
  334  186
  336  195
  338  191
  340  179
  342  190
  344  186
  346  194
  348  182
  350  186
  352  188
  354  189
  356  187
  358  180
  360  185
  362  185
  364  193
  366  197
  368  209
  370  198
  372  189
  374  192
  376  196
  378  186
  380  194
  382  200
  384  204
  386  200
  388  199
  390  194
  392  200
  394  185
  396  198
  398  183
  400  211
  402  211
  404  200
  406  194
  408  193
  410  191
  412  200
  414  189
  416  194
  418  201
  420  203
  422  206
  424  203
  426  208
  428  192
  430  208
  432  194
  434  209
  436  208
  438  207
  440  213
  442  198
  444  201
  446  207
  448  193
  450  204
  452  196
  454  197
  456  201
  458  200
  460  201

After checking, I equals -0.899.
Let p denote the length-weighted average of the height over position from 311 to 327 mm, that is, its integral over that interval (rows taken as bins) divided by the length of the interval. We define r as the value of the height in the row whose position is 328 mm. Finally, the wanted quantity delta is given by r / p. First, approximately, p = 195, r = 181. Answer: 0.93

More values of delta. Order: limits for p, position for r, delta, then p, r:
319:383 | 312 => 1.00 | 189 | 190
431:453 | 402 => 1.04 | 203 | 211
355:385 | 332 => 0.88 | 193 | 170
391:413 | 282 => 0.91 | 197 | 180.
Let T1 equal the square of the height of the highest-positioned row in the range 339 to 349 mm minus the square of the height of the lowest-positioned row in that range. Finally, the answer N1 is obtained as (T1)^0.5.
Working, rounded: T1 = 1083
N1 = 33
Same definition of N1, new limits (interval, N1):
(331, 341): 56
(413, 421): 74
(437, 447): 0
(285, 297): 0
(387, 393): 20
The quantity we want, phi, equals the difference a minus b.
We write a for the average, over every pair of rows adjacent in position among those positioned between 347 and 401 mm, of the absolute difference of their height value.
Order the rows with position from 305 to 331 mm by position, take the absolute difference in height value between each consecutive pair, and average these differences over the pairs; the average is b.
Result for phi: 1.0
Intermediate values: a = 7.19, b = 6.2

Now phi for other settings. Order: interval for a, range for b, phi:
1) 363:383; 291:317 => -0.6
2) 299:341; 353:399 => 0.7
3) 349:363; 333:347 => -5.2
